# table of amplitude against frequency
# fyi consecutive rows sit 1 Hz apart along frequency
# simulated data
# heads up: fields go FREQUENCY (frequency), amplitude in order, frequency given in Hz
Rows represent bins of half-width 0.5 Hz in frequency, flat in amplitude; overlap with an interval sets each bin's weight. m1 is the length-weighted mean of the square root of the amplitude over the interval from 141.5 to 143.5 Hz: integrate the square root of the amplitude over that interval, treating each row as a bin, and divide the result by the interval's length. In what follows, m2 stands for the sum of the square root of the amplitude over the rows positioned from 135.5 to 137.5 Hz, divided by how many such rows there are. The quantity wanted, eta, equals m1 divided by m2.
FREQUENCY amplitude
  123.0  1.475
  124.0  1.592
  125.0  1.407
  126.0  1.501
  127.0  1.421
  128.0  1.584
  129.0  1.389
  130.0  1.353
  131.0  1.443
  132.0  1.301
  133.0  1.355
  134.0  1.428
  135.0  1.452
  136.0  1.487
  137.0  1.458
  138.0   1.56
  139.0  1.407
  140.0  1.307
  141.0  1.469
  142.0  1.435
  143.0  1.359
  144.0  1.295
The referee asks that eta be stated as 0.97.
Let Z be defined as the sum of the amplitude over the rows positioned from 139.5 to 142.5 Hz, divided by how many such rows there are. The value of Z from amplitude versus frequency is 1.40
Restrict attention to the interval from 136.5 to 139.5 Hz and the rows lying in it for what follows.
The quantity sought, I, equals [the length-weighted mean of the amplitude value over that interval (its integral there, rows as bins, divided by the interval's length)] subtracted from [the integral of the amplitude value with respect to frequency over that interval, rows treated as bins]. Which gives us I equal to 2.95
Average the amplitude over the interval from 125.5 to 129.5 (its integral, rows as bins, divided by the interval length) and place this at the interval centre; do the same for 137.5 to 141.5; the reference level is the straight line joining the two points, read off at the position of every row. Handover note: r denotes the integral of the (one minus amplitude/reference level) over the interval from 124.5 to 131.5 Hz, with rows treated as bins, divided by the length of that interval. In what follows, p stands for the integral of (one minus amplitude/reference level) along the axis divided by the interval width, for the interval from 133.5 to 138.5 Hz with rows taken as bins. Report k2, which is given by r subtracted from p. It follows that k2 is -0.04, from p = -0.021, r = 0.020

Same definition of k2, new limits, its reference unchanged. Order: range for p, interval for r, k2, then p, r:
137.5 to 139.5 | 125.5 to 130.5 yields -0.05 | -0.031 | 0.015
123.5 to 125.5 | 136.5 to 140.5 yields -0.02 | -0.011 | 0.004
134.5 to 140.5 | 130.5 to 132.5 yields -0.06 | -0.002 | 0.061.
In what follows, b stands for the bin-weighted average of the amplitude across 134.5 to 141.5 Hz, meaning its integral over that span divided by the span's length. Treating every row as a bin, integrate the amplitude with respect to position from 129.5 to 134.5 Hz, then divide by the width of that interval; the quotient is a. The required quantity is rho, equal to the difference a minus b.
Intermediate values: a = 1.38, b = 1.45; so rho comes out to -0.07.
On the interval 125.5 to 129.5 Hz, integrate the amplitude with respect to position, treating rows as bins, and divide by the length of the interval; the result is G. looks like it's 1.47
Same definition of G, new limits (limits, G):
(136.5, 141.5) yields 1.44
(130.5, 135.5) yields 1.40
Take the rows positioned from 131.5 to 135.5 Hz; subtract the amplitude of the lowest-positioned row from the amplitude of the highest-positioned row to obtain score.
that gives 0.2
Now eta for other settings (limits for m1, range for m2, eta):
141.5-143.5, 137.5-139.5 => 0.97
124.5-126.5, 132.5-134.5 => 1.02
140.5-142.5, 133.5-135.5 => 1.00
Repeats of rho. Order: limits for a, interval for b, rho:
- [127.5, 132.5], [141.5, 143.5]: 0.02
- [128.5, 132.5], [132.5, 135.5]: -0.04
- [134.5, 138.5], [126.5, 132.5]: 0.07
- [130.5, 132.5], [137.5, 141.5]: -0.06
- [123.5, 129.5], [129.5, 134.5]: 0.11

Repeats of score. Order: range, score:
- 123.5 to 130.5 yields -0.2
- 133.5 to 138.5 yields 0.1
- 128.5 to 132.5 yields -0.1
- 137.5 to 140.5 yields -0.3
